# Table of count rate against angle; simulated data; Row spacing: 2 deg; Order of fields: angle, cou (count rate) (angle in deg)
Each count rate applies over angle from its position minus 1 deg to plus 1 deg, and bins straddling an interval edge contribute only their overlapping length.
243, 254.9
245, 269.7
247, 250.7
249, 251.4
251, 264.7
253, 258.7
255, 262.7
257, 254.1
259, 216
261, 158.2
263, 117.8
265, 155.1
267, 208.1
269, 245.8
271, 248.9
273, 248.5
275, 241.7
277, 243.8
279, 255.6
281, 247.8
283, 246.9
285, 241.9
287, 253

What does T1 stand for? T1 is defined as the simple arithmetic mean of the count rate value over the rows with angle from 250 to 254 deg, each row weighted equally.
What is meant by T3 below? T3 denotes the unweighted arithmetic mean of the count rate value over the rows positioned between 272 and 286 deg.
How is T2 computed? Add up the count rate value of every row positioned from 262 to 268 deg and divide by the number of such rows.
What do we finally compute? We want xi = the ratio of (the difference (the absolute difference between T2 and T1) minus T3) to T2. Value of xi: -0.91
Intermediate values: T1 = 262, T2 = 160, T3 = 247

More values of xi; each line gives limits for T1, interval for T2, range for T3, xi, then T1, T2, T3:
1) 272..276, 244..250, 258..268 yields -0.62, 245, 257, 171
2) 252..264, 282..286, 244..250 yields -0.92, 211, 244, 257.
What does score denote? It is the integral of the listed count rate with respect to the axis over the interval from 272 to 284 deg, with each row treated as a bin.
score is 2969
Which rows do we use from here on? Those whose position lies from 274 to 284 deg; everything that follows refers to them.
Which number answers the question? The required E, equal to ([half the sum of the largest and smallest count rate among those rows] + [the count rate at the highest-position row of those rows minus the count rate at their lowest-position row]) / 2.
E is 127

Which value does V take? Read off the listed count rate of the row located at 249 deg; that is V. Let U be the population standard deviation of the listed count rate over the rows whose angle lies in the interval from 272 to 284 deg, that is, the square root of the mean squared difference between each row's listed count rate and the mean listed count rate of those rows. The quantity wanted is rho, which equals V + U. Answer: 256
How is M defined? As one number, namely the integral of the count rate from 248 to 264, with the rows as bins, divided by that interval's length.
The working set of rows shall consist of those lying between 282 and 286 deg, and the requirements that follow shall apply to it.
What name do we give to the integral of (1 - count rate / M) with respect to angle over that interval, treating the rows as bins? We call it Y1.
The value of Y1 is -0.4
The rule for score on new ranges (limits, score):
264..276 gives 2696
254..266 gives 2328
